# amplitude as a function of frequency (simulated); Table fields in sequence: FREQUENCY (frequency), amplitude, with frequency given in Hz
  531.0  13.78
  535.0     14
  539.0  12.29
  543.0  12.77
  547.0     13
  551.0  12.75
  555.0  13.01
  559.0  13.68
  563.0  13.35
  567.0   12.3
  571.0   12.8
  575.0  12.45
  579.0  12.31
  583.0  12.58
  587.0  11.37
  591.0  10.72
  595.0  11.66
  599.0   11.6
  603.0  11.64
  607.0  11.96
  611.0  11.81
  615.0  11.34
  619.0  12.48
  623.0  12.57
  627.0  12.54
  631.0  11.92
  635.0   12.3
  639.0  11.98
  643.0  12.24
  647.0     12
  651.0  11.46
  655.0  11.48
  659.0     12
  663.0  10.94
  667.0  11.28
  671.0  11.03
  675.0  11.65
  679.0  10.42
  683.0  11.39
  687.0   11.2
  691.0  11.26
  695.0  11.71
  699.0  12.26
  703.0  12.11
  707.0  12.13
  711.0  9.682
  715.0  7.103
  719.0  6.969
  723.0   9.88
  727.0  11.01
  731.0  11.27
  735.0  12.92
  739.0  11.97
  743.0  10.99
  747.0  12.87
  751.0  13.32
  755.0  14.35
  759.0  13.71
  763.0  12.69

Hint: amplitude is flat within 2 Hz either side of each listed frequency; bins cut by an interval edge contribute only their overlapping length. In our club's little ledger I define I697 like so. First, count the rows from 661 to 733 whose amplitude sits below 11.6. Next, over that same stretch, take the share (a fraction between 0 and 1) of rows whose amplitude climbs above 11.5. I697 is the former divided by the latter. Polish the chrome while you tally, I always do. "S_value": 47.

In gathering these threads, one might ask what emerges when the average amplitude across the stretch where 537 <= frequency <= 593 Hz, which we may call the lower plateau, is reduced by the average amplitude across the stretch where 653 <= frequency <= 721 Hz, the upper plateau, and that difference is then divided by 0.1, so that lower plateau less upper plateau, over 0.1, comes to 17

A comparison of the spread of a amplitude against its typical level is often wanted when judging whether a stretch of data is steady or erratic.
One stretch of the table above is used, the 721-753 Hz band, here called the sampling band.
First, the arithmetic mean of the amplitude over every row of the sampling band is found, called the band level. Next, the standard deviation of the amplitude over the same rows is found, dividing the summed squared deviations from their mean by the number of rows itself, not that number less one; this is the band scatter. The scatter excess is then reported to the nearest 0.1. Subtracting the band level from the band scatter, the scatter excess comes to -10.7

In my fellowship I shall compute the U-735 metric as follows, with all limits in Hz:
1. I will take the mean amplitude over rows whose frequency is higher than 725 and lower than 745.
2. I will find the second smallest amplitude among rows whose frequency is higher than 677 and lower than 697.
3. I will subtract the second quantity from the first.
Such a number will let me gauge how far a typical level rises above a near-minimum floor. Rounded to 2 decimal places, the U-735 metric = 0.43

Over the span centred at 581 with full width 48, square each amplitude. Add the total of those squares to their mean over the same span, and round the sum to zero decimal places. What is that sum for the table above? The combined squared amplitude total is 1945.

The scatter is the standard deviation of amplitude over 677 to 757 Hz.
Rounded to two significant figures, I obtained 1.8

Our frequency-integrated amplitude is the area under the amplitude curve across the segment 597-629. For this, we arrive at 384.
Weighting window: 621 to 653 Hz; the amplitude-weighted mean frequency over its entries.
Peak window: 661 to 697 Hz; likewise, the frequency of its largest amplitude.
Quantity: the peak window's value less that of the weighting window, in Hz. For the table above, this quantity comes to 58.2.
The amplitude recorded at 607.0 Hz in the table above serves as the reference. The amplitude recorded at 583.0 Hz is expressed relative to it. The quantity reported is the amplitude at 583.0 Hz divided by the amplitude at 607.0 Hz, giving 1.05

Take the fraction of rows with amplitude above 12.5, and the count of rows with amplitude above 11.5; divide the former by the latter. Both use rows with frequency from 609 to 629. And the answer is 0.100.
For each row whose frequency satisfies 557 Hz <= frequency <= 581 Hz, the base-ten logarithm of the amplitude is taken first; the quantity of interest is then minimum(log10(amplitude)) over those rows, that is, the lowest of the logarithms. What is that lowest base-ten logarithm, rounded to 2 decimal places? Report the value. 1.09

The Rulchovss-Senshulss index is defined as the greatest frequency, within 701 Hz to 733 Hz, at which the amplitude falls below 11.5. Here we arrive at 731.0 Hz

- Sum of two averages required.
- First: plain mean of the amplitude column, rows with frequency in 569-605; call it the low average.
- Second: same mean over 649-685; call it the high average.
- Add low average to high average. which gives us 23.2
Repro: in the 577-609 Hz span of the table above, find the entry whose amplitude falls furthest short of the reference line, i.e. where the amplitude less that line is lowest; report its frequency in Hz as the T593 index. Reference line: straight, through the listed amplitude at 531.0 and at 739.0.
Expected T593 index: 591.0 Hz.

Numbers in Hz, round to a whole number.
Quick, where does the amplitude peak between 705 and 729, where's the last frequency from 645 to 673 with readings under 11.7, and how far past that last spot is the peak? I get 36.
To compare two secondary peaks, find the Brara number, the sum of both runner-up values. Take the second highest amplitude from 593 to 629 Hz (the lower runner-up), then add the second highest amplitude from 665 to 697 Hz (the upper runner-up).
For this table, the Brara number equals 24.19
